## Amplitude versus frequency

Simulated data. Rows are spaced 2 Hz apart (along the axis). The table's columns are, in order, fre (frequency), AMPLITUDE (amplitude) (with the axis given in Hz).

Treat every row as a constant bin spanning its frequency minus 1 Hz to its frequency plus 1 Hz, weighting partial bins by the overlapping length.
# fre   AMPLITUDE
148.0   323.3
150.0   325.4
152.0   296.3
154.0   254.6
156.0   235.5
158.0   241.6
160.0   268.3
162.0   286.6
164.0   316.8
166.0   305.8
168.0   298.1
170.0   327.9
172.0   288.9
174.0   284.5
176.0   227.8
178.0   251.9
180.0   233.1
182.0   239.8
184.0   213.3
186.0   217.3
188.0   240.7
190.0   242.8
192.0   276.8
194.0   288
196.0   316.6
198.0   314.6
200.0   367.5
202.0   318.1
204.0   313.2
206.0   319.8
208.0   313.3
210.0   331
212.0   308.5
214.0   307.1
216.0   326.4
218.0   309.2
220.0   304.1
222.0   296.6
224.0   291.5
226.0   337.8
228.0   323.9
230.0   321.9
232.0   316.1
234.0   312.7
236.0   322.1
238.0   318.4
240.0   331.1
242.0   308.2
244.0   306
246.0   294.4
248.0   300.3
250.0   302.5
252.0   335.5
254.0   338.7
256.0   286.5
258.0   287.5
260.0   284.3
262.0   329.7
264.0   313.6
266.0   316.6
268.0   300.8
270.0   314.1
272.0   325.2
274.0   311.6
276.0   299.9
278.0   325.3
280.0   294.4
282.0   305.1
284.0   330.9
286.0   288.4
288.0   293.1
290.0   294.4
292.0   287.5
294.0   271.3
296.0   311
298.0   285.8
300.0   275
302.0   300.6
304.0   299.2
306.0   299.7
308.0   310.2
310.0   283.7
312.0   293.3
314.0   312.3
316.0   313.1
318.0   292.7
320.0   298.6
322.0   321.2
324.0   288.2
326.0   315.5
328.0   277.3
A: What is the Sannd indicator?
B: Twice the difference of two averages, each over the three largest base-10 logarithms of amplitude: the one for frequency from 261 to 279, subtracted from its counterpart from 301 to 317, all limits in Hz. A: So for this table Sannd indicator -0.04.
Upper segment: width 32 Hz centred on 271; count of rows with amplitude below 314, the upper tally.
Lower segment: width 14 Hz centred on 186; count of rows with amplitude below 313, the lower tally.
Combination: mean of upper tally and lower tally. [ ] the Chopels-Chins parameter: 8.5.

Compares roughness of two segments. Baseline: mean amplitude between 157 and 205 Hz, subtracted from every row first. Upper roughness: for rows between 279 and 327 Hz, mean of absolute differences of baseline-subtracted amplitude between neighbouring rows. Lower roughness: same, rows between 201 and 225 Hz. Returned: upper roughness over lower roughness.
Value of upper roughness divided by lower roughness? 1.6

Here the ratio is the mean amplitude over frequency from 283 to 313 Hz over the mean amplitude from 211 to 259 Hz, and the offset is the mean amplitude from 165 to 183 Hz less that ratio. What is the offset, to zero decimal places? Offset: 272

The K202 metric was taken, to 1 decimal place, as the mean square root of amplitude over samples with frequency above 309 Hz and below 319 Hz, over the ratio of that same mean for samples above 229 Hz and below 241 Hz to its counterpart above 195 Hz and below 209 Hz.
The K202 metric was 17.4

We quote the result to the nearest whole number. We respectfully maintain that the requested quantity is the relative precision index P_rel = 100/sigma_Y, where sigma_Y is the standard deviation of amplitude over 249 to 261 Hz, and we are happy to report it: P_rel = 4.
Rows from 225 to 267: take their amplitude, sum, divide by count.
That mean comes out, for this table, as 314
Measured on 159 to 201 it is 277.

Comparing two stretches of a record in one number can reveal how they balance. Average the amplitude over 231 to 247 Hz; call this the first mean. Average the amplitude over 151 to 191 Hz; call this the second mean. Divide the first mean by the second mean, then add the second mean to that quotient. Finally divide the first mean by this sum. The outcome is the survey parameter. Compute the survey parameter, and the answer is 1.18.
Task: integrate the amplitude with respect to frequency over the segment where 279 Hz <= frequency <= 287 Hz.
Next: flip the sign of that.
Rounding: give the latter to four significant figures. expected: -2438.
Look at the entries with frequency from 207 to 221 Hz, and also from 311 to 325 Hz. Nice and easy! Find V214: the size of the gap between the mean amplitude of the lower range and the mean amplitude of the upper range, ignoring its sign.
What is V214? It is 11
